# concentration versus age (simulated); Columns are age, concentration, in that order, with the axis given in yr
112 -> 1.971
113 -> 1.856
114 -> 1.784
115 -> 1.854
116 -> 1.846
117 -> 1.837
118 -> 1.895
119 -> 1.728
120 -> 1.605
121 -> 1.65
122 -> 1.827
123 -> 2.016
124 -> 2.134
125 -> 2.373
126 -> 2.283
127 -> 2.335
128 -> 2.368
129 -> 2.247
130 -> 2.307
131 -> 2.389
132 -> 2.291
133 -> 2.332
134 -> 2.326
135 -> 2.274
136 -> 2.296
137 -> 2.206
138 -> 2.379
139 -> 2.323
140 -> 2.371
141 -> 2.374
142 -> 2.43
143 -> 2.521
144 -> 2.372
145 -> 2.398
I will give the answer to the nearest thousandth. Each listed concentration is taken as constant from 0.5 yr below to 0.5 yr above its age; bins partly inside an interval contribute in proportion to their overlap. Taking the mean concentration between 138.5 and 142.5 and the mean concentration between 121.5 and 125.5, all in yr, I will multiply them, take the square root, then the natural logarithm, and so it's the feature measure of 0.800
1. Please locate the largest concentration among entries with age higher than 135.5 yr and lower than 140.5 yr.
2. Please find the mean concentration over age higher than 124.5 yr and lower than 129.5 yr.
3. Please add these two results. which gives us 4.70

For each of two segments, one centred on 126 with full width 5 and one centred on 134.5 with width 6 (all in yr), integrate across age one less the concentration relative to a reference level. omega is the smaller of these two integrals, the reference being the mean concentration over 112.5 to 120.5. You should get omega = -1.6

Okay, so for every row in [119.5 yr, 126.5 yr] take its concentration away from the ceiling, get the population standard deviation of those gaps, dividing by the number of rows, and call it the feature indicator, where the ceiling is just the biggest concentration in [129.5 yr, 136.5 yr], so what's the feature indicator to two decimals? 0.28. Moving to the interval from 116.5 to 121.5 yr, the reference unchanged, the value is 0.11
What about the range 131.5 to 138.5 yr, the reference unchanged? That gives 0.05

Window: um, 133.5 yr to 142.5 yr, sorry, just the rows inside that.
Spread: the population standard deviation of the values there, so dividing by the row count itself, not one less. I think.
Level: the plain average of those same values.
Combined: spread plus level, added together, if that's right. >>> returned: 2.39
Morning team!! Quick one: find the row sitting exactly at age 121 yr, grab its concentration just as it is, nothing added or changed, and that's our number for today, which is 1.65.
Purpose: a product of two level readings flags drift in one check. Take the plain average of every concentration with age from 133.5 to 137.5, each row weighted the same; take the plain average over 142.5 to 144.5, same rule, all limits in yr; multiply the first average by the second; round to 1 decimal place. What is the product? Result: 5.6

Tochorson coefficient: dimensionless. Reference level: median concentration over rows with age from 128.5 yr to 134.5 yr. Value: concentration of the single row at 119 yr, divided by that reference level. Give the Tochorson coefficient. 0.7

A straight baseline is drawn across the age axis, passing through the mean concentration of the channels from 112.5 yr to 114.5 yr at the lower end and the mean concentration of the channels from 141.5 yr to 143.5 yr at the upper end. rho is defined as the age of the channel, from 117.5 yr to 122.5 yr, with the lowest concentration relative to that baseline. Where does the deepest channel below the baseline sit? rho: 120 yr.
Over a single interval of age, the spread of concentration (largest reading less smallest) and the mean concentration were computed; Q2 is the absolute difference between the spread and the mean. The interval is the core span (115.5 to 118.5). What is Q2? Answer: 1.80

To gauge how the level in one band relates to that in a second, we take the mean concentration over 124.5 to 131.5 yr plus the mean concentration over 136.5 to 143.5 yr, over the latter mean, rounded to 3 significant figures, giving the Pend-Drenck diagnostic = 1.98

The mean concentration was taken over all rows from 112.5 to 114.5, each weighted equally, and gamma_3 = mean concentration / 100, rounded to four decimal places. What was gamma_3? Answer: 0.0182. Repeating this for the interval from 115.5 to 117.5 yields 0.0184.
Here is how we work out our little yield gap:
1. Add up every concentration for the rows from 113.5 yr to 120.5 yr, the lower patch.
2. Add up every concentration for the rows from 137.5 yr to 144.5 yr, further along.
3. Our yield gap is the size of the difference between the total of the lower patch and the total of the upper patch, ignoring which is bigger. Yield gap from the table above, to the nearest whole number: 4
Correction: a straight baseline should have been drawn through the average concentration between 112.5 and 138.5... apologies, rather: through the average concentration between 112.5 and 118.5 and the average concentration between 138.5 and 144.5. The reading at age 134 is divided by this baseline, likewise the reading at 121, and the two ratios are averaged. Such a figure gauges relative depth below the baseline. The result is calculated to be 0.94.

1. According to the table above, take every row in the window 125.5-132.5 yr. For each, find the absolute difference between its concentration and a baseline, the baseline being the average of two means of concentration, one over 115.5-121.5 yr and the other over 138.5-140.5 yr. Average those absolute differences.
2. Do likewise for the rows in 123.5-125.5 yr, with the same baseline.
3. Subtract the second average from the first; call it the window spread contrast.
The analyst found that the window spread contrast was 0.064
